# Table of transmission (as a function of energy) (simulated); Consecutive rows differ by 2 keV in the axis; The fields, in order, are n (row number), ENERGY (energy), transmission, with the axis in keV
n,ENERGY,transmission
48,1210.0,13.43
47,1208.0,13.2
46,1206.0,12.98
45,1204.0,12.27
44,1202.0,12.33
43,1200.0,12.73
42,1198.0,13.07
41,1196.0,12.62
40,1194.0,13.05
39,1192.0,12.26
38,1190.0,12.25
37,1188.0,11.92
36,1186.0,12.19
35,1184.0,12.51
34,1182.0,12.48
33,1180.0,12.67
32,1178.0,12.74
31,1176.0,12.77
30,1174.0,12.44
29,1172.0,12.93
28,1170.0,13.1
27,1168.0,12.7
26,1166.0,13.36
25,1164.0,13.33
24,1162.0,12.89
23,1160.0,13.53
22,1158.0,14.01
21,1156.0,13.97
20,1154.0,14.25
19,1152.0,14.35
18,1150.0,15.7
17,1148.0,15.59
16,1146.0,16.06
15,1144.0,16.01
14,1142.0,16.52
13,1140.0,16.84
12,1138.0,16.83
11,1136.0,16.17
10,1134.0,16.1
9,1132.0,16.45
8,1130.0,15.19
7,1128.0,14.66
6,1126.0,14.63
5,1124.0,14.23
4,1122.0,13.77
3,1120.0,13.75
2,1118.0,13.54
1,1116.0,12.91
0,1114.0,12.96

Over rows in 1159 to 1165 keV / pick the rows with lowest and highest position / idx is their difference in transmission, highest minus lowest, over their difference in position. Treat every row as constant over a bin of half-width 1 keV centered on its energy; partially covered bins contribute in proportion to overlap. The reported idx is -0.05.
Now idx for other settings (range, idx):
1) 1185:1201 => 0.04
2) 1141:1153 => -0.22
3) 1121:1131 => 0.18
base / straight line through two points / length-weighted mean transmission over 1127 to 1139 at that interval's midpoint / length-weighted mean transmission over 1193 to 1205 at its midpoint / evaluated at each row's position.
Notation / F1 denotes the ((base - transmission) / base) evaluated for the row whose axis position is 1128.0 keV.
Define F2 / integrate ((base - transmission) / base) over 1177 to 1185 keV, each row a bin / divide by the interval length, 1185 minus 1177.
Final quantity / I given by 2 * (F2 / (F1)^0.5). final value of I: 0.5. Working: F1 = 0.092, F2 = 0.071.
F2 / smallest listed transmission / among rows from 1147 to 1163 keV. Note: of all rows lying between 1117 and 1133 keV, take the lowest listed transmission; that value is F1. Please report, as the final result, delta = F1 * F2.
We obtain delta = 175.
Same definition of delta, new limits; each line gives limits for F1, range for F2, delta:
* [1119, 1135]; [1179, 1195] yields 164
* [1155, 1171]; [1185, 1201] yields 151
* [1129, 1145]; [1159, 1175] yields 189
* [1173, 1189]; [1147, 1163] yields 154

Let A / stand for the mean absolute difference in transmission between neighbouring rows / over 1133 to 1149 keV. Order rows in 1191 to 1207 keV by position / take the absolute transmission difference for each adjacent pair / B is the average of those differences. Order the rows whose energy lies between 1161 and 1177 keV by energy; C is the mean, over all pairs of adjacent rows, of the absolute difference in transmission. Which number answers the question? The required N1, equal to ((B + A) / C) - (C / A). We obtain 0.89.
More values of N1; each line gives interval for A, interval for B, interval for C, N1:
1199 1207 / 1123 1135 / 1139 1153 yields 0.73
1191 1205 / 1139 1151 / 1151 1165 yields 1.33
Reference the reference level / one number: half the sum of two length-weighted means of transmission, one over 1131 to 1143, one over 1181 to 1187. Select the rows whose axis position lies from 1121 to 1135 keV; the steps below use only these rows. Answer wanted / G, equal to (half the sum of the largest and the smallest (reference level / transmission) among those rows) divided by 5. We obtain 0.19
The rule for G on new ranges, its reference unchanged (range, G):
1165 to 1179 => 0.22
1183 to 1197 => 0.23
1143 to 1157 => 0.19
